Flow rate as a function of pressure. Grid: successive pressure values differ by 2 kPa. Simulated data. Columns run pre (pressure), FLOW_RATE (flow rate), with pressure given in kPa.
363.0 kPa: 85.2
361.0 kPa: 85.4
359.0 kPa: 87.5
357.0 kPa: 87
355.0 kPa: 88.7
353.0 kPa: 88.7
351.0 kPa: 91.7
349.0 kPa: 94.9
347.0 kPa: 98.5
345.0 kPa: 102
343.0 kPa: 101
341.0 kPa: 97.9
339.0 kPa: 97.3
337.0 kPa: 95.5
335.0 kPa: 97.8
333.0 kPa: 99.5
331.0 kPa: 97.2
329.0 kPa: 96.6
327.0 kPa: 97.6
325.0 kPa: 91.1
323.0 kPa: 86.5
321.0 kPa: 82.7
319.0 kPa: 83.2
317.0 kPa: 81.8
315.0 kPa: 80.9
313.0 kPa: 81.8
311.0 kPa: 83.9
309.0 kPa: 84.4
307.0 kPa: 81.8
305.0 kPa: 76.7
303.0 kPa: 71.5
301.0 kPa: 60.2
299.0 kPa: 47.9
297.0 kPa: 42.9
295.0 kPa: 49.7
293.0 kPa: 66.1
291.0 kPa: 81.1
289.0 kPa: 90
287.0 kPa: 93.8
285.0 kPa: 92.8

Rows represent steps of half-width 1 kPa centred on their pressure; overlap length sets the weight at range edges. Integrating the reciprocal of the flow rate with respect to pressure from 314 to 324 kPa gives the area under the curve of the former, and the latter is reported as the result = 0.121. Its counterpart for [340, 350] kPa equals 0.101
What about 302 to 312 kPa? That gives 0.126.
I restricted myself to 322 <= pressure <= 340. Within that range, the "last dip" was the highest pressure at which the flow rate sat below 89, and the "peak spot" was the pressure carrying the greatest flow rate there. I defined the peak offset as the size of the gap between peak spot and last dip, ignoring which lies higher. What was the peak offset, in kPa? 10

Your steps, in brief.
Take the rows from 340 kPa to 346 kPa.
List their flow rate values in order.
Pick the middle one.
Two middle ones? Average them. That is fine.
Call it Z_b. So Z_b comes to 101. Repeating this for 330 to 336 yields 98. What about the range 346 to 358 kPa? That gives 90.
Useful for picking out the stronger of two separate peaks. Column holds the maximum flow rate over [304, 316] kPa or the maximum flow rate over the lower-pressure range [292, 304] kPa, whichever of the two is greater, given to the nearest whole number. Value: 84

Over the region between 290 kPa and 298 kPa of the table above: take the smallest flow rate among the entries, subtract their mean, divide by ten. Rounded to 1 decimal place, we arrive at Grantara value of -1.7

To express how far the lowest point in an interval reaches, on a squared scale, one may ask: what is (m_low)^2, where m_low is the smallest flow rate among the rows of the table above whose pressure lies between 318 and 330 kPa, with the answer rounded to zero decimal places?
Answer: 6839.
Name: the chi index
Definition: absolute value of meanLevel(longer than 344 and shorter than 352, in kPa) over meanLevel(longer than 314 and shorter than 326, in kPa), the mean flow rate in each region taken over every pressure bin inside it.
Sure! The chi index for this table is 1.15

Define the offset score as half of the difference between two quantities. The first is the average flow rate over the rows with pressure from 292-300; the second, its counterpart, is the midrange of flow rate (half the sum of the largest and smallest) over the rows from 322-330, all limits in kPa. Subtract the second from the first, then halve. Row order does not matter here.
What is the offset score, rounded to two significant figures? -20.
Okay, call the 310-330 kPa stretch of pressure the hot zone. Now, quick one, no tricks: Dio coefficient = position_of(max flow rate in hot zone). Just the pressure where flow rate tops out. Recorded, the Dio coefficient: 327.0 kPa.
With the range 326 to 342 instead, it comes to 333.0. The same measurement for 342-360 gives 345.0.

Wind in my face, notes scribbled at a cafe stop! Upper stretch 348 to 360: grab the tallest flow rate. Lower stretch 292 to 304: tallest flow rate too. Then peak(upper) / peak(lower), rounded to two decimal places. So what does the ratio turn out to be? 1.33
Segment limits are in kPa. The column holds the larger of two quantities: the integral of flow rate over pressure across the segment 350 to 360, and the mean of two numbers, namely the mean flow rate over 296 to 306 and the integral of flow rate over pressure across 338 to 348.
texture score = 887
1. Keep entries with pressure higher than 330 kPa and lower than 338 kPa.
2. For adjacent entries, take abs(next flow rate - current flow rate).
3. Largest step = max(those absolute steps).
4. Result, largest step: 2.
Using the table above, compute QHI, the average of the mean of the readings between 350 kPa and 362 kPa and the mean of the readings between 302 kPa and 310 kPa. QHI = 83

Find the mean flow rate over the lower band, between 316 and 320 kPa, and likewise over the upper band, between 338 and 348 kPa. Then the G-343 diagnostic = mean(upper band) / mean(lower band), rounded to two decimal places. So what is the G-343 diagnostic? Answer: 1.20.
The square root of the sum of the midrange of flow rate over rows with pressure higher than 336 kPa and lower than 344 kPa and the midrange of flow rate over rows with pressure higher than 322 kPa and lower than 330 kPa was 13.8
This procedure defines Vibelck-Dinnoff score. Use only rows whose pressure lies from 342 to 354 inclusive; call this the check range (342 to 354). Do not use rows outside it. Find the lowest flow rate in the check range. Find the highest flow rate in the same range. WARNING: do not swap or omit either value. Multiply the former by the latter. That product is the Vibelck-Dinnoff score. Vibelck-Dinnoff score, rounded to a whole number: 9047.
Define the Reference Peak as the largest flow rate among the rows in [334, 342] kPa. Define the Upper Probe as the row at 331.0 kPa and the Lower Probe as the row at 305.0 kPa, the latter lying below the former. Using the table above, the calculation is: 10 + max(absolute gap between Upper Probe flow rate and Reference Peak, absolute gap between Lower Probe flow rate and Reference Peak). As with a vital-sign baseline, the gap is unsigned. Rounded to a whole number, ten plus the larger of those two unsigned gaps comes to 31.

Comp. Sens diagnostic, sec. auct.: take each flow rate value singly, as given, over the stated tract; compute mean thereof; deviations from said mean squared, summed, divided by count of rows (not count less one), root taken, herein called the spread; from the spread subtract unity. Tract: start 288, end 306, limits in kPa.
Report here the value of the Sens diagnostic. 14.3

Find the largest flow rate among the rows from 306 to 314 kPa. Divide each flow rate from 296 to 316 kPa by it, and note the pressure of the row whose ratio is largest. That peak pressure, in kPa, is 309.0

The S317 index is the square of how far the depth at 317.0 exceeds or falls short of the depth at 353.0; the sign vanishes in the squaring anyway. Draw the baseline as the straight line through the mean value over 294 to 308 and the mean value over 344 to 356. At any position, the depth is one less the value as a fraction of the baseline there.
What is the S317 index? 0.044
